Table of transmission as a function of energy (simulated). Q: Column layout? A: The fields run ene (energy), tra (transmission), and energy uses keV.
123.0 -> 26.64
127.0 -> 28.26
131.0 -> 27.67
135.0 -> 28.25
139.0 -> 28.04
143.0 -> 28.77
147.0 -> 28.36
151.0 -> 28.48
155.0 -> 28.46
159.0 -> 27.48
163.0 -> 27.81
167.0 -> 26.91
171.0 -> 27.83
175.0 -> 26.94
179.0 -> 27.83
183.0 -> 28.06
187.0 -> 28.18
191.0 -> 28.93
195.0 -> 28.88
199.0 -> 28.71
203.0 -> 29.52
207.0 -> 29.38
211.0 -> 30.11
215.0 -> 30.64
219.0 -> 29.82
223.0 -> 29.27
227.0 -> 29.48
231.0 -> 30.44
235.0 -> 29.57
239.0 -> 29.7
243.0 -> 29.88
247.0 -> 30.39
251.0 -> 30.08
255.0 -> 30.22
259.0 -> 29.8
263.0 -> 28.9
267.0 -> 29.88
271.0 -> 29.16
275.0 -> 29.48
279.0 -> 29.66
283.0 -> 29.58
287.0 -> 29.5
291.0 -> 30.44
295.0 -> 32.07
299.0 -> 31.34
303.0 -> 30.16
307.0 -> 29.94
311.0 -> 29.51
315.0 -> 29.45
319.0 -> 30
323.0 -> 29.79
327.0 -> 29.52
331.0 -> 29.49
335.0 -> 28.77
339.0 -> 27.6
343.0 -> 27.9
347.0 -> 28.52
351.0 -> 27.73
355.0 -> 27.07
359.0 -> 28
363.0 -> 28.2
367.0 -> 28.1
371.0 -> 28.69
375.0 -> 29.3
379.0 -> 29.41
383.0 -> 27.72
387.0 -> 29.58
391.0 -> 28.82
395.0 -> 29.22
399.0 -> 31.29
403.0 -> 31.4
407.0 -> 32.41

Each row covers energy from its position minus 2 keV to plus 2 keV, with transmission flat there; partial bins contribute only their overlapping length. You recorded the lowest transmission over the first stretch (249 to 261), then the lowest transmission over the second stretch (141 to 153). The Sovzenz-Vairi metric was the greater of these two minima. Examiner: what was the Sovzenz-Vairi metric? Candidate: 29.8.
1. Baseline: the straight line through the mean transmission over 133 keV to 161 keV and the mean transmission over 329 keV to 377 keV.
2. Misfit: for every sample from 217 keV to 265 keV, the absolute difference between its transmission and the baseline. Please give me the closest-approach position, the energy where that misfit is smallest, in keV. 263.0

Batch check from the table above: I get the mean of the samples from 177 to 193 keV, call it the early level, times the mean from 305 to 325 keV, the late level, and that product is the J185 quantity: 840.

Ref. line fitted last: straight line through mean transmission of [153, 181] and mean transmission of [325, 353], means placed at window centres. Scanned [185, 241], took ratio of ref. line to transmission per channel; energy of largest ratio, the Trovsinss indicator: 187.0 keV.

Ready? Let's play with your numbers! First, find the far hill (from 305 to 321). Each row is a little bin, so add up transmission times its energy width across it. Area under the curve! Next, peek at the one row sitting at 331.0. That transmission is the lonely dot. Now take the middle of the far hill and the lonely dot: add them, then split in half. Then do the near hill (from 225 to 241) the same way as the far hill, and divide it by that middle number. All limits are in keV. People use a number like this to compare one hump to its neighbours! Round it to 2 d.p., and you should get 1.89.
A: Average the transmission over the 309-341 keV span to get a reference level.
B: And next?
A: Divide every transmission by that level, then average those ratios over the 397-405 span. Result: 1.07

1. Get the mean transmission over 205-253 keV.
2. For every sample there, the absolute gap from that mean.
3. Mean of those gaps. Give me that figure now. 0.36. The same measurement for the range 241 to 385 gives 0.82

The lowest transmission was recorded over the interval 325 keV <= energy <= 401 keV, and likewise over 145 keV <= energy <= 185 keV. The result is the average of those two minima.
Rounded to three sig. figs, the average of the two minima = 27.0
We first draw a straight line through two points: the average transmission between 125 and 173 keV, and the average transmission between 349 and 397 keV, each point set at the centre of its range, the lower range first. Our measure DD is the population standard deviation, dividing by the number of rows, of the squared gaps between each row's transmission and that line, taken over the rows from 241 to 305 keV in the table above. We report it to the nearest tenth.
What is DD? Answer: 3.3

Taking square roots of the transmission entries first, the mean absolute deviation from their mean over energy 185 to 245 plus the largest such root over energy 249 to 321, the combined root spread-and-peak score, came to 5.71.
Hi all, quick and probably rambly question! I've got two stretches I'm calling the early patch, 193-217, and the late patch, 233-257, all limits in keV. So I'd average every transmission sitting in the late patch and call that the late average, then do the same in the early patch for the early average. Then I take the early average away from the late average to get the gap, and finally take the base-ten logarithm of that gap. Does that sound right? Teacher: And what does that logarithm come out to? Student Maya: -0.36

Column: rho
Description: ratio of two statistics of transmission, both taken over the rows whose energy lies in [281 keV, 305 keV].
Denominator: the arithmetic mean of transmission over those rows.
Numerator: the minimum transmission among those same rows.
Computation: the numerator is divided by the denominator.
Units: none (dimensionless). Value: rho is 0.967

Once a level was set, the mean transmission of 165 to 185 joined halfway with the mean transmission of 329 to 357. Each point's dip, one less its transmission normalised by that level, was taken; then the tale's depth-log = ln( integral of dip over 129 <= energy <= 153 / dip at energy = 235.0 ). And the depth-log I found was 1.8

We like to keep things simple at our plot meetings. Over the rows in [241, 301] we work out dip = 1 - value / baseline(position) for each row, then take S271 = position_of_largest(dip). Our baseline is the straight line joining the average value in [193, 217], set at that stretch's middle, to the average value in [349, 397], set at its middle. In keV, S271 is 263.0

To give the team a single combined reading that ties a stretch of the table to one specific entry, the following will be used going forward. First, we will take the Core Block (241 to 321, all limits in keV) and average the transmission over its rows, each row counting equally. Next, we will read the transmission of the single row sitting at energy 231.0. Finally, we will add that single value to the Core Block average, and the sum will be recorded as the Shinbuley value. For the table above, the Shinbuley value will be 60.4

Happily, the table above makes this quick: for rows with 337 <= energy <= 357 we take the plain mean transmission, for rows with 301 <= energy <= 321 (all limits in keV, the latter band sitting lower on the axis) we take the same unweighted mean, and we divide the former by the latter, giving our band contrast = 0.93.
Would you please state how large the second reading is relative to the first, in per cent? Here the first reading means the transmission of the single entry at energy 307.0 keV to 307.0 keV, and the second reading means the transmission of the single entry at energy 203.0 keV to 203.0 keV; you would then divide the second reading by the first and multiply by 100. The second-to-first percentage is 99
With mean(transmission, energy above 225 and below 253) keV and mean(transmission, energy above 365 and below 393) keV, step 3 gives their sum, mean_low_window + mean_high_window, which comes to 58.7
